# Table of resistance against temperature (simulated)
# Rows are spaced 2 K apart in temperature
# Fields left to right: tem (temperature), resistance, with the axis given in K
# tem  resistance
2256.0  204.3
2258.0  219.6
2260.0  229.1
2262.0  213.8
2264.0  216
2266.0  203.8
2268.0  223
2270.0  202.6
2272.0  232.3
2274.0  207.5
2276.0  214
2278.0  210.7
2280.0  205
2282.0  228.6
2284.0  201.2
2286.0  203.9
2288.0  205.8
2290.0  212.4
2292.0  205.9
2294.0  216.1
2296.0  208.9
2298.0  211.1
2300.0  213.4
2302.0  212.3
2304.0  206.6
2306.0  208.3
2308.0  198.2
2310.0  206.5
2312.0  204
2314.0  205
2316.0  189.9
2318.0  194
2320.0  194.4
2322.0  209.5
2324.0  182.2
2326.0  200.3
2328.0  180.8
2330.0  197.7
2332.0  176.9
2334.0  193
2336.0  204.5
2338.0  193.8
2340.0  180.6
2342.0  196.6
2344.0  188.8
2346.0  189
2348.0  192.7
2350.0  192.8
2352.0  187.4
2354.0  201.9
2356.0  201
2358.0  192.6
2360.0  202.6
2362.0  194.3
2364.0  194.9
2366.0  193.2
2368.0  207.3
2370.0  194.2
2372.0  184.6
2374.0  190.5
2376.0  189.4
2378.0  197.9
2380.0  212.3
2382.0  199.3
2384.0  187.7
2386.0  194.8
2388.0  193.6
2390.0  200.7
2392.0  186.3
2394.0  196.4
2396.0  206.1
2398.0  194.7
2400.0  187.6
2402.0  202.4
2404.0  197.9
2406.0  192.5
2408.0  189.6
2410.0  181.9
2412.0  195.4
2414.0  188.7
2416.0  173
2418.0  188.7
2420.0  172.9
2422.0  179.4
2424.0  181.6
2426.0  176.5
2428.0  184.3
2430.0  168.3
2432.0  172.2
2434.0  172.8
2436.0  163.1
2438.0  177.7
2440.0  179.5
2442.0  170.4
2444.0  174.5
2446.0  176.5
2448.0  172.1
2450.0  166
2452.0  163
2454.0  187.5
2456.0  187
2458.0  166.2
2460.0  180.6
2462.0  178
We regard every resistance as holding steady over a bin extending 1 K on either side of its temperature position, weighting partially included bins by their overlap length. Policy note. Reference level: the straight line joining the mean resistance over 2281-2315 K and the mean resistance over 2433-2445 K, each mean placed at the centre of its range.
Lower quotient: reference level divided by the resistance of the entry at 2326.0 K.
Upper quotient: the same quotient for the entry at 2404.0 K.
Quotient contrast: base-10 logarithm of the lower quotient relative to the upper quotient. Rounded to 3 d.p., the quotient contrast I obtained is 0.040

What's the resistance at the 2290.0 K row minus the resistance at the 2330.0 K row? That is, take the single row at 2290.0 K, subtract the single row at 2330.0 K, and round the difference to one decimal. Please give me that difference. 14.7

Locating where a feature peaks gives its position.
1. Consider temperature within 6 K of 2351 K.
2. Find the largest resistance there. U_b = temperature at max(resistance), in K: 2354.0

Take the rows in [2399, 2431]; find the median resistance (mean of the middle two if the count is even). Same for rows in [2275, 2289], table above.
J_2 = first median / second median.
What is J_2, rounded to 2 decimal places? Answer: 0.90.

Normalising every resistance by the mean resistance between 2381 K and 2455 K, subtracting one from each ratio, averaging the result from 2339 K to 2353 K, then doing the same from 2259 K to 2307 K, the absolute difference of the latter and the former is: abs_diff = 0.122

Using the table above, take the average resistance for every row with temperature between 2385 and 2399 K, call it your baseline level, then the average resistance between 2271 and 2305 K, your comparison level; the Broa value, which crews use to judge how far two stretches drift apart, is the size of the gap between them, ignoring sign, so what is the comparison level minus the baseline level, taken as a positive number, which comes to 15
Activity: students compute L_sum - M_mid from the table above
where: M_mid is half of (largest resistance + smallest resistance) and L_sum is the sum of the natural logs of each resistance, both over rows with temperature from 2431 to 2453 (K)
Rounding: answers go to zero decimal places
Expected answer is -115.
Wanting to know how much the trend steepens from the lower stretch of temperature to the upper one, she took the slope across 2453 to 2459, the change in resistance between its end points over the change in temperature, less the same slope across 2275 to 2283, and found -8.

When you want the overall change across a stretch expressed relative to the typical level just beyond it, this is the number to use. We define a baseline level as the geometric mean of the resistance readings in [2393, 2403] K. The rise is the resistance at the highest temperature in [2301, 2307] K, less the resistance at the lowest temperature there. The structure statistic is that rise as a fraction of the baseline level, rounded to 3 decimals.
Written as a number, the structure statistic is -0.020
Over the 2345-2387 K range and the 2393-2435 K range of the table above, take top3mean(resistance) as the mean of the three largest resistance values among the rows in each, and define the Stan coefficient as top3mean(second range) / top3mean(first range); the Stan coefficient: 0.97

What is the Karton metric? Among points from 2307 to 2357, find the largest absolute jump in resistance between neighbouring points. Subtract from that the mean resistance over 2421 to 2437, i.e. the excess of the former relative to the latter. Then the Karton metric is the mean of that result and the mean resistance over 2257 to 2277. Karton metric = 34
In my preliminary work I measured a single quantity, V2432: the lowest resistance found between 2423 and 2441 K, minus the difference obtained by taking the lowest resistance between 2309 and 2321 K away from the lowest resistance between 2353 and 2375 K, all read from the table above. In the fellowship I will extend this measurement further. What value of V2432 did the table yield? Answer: 168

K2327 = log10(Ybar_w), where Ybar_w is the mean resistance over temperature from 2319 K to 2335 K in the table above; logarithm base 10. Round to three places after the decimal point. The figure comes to 2.283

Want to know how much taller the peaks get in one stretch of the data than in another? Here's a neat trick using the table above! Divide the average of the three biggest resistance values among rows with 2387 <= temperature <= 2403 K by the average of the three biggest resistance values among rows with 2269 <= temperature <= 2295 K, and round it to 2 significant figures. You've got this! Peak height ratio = 0.90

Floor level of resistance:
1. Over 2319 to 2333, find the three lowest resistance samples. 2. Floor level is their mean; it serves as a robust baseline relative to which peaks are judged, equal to 180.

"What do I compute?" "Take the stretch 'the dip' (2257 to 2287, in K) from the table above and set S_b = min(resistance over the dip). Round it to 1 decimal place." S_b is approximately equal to 201.2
